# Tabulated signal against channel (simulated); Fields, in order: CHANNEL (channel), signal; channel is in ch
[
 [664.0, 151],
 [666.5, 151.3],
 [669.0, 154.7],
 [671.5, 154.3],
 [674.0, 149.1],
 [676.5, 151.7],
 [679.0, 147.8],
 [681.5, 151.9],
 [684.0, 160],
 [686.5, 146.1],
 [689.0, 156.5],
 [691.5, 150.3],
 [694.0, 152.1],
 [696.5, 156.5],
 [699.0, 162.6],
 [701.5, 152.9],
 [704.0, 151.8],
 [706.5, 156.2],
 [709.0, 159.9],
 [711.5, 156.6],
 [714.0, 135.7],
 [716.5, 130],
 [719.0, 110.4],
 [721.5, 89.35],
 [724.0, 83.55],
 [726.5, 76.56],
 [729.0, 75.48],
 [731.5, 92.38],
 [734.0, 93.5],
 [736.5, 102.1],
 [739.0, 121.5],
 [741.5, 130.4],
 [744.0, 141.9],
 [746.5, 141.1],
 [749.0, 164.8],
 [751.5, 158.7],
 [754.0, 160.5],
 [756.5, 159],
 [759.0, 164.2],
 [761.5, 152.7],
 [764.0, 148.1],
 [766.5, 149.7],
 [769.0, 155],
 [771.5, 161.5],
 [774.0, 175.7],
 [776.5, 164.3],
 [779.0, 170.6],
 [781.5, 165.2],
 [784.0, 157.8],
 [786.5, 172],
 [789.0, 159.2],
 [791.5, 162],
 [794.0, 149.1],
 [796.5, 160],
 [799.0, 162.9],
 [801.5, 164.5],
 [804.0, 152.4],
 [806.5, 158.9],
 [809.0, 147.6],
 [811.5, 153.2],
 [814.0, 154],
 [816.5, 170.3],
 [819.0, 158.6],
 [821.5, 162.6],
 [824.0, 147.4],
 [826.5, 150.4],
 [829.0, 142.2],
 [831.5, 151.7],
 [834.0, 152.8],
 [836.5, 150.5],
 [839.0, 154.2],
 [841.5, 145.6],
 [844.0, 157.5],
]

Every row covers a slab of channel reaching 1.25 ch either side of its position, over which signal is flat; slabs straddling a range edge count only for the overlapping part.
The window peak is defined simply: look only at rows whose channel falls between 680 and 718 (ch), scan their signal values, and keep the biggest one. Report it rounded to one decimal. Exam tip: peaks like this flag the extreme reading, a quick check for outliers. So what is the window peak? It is 162.6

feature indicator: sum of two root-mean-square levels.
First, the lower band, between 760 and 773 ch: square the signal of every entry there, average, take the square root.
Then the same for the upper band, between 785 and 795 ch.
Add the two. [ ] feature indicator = 314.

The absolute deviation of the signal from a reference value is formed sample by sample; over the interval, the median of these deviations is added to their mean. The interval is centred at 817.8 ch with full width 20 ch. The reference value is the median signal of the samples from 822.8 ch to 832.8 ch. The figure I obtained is 12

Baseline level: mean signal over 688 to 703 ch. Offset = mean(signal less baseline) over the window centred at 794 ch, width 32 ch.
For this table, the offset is 5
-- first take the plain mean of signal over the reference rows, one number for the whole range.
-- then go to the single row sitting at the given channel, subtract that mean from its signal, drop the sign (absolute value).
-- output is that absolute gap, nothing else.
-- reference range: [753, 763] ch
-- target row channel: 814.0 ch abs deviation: 5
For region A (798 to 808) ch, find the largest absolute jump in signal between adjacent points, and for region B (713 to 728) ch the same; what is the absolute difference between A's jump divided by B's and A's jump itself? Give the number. 12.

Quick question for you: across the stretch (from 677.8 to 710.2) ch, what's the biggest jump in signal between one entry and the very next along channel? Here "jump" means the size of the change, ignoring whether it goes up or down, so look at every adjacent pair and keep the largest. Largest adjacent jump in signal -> 14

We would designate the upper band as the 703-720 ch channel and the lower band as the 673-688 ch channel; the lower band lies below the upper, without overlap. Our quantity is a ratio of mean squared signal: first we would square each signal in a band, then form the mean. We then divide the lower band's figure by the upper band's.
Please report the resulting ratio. 1.1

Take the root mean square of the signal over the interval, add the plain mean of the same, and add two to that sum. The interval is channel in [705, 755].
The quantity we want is 254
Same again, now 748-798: 323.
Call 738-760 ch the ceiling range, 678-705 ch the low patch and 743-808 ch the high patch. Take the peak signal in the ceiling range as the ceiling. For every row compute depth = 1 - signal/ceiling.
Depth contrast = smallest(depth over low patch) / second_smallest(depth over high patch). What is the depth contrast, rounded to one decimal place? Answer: -0.3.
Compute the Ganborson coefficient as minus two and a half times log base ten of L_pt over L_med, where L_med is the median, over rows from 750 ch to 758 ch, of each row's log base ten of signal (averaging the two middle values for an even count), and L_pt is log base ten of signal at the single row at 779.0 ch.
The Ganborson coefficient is -0.015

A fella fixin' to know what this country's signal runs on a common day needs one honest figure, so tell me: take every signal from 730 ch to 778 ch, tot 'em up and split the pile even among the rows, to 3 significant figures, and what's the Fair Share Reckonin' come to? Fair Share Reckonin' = 144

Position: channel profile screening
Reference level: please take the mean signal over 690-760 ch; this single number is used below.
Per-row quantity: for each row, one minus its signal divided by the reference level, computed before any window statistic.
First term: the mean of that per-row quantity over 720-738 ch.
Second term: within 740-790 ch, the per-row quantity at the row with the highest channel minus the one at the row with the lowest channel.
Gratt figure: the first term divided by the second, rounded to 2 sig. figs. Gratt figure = -1.6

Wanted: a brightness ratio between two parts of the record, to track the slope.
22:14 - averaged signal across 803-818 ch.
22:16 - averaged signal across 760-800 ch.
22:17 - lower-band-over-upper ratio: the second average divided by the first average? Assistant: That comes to 1.0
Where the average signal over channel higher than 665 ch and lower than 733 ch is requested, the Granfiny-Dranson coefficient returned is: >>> 138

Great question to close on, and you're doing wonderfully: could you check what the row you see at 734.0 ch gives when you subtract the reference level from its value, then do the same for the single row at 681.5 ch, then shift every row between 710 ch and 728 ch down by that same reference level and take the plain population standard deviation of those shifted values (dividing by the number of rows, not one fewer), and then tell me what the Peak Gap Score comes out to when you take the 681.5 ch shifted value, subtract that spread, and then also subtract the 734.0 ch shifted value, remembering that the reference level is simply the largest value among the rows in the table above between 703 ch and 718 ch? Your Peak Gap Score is 30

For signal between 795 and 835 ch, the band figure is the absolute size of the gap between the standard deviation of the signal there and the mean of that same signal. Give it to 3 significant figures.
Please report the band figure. 148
